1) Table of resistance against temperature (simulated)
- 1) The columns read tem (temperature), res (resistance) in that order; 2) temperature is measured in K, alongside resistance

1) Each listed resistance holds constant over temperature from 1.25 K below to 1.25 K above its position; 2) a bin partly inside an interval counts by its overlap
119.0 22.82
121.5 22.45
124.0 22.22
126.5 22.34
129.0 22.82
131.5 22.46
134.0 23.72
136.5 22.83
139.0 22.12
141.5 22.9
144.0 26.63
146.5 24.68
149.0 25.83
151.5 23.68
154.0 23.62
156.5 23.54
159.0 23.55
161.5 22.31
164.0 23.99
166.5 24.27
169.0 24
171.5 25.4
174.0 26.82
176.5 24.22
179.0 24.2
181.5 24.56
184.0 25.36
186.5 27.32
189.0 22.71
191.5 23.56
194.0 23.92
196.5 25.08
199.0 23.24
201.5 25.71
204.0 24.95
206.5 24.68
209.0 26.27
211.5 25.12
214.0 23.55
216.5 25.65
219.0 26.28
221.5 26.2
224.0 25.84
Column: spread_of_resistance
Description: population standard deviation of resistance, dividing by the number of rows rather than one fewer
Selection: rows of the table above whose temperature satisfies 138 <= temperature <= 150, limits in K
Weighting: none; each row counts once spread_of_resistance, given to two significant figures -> 1.7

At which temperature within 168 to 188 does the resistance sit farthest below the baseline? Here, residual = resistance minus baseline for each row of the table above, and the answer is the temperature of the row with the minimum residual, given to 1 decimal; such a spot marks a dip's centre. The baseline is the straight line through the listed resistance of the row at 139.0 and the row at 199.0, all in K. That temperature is 169.0 K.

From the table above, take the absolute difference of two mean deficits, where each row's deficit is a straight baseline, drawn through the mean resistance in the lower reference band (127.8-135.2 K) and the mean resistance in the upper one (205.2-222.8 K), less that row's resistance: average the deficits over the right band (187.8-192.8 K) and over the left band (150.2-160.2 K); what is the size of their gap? 1.48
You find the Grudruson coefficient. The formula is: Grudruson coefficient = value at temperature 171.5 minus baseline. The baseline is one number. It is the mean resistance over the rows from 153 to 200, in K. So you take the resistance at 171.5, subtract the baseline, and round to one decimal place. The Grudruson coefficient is 1.1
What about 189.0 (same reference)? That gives -1.6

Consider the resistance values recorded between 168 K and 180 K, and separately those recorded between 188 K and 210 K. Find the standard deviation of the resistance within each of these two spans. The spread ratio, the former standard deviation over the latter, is 1.0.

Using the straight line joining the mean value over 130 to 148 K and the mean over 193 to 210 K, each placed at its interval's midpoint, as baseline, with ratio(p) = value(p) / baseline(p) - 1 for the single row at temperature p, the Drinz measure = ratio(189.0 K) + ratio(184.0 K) -0.041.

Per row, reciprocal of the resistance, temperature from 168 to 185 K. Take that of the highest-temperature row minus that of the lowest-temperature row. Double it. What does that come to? -0.0045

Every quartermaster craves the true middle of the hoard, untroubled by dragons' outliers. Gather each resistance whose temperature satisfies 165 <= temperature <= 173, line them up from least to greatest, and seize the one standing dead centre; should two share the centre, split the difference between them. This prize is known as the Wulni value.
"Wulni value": 24.3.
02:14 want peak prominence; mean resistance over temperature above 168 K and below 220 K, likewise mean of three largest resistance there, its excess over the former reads 1.9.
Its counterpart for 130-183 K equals 2.4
